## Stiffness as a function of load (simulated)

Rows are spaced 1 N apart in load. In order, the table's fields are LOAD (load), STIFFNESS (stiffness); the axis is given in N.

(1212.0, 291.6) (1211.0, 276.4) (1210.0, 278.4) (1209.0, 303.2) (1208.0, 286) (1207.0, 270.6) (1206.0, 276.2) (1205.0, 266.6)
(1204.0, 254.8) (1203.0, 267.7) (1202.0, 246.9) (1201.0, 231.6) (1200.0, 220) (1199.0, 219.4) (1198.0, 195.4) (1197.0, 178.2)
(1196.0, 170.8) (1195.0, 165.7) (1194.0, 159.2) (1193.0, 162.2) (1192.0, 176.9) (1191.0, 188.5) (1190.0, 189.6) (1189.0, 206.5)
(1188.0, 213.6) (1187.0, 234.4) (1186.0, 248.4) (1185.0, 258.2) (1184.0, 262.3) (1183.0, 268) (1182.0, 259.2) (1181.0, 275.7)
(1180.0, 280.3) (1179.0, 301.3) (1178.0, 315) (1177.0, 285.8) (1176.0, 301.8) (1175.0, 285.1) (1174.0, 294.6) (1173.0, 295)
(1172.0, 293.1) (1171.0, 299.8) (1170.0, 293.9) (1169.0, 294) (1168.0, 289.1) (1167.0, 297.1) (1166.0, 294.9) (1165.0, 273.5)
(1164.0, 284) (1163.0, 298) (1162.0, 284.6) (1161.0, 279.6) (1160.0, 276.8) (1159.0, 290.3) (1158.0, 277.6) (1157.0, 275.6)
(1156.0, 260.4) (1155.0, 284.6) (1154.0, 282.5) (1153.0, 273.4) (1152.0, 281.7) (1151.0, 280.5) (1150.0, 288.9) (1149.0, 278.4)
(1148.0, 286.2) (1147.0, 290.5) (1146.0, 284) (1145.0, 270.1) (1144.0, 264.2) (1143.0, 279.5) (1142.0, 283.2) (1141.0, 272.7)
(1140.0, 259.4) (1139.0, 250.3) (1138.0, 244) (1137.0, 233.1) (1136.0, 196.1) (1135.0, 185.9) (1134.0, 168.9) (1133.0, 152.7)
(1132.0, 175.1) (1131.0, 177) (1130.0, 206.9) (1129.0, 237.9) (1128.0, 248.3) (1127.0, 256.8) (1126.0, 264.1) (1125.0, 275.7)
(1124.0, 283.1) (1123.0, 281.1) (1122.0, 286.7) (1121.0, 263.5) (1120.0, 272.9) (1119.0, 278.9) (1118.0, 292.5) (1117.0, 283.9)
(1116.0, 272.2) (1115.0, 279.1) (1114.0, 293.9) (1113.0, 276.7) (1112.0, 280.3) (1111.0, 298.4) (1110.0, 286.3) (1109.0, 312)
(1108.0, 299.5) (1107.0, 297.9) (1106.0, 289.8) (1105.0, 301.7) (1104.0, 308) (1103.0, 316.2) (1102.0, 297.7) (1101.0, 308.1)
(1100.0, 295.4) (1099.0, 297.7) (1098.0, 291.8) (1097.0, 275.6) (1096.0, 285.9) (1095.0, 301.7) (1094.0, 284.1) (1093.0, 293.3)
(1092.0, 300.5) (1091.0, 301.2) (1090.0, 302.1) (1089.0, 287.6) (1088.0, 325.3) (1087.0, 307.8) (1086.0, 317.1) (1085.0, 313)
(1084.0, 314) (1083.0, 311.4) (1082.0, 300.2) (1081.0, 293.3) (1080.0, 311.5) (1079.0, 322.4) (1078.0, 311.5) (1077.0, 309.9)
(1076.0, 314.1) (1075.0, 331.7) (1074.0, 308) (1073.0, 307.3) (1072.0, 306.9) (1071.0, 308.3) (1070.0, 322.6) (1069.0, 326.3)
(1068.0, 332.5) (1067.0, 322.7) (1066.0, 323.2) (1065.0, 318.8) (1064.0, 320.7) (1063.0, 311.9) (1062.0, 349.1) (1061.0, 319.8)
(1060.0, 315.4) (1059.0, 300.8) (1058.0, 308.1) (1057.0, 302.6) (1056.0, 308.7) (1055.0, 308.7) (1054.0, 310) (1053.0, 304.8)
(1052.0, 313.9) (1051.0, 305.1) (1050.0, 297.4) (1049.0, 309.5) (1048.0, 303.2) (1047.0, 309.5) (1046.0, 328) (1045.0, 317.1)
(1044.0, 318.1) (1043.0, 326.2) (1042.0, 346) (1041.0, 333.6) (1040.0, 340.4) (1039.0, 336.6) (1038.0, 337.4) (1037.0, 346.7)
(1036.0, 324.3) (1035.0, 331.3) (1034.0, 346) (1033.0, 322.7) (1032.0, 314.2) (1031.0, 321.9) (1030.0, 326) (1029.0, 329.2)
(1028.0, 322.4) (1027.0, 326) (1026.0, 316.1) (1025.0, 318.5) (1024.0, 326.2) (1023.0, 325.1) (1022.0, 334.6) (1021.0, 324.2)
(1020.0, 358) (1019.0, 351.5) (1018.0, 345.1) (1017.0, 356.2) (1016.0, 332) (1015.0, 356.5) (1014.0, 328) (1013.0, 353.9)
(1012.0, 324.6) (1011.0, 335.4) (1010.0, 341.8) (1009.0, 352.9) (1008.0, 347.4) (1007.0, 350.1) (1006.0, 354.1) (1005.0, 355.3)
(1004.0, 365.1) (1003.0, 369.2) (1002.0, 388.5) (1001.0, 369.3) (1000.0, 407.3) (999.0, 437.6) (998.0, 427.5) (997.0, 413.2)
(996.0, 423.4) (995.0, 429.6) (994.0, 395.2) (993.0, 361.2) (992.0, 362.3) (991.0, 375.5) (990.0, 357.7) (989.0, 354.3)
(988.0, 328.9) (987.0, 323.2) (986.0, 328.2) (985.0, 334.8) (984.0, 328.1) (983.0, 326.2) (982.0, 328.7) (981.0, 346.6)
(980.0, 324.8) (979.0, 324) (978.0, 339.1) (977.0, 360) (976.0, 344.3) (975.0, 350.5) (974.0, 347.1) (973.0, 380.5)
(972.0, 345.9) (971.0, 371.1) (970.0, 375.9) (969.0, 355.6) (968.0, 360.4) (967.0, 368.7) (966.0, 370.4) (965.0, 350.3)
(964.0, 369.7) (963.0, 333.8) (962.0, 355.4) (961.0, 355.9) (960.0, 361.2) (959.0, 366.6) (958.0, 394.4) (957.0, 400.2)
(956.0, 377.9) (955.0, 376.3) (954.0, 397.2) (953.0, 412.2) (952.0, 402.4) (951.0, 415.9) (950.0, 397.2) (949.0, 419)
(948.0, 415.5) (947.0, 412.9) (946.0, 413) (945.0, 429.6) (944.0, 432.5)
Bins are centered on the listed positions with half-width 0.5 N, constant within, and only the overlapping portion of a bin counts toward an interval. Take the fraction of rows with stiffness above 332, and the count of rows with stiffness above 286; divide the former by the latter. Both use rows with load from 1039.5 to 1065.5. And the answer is 0.0059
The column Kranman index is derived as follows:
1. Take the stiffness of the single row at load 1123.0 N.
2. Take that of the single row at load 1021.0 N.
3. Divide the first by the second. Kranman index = 0.87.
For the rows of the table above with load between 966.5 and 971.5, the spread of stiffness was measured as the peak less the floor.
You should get 20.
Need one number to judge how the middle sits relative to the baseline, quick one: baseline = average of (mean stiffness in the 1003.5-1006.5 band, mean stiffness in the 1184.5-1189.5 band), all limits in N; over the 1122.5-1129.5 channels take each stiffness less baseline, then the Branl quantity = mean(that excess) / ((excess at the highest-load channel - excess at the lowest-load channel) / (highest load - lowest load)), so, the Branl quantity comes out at 4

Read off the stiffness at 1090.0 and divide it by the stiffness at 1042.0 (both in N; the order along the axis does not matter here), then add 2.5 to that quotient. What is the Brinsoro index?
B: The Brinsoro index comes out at 3.37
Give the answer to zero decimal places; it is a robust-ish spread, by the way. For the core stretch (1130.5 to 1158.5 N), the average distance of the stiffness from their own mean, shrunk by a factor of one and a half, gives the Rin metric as 23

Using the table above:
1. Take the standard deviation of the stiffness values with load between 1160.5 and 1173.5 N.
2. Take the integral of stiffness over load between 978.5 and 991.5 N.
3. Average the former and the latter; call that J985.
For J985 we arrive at 2194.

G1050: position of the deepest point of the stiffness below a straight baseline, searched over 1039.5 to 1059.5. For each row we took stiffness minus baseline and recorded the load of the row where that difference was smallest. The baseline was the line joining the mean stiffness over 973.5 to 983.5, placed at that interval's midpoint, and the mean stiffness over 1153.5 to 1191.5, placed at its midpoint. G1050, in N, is 1050.0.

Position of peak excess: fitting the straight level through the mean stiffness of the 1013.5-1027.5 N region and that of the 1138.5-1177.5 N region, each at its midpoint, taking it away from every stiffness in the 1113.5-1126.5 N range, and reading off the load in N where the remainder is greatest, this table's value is 1118.0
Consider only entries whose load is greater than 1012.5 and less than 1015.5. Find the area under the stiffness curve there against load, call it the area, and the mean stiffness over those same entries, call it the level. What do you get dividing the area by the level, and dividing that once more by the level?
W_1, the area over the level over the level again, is 0.0087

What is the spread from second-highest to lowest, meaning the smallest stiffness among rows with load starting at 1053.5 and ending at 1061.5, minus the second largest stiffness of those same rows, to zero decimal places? -15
